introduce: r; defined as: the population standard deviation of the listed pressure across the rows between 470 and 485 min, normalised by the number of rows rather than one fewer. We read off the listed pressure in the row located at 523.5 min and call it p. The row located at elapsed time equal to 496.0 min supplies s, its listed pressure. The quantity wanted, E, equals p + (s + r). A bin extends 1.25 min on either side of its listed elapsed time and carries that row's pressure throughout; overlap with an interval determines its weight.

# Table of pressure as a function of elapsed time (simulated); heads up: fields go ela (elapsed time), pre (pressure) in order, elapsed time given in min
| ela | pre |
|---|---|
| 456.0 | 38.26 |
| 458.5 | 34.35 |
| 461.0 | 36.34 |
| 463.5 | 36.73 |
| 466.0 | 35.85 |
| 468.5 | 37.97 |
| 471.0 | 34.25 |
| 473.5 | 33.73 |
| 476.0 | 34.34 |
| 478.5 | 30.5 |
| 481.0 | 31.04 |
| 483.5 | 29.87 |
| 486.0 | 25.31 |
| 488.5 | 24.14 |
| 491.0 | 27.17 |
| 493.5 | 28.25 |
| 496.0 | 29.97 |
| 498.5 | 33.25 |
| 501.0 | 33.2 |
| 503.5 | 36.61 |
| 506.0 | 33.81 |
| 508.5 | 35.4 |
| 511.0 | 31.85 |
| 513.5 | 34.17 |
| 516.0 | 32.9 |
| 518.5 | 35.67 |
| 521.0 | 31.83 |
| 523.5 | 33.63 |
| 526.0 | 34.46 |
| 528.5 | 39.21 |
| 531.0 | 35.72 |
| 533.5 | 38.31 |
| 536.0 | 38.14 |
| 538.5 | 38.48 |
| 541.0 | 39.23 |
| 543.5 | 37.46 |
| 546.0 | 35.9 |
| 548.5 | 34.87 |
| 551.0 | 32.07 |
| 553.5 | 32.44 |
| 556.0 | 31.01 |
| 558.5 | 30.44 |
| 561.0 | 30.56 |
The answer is 65.5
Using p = 33.63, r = 1.9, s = 29.97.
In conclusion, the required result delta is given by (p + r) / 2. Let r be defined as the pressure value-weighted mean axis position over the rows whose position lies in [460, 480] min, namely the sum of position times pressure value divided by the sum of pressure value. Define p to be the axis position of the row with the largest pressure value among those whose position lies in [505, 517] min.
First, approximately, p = 508.5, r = 469.5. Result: 489.0 min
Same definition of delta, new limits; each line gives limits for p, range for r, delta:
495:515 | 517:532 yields 514.2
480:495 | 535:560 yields 513.8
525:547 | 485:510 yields 519.6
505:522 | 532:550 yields 529.7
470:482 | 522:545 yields 504.9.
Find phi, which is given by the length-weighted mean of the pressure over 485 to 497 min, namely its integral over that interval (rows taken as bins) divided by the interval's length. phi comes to 26.9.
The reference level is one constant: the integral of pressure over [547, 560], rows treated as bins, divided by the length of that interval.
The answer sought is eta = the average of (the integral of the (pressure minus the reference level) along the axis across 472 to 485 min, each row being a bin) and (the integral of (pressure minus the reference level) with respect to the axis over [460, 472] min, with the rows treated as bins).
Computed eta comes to 22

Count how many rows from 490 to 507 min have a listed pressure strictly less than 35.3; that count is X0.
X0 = 6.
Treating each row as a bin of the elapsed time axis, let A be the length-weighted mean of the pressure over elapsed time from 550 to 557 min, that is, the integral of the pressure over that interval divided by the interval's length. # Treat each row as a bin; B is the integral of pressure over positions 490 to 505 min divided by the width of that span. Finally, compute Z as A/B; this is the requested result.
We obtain 1.01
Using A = 31.9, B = 32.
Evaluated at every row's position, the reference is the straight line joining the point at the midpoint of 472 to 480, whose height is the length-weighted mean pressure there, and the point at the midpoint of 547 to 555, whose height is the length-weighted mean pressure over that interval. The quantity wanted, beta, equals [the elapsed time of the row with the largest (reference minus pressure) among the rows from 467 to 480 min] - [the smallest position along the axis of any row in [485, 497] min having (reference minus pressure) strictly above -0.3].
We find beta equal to -7.5 min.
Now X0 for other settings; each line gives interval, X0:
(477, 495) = 7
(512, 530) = 5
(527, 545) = 0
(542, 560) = 5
